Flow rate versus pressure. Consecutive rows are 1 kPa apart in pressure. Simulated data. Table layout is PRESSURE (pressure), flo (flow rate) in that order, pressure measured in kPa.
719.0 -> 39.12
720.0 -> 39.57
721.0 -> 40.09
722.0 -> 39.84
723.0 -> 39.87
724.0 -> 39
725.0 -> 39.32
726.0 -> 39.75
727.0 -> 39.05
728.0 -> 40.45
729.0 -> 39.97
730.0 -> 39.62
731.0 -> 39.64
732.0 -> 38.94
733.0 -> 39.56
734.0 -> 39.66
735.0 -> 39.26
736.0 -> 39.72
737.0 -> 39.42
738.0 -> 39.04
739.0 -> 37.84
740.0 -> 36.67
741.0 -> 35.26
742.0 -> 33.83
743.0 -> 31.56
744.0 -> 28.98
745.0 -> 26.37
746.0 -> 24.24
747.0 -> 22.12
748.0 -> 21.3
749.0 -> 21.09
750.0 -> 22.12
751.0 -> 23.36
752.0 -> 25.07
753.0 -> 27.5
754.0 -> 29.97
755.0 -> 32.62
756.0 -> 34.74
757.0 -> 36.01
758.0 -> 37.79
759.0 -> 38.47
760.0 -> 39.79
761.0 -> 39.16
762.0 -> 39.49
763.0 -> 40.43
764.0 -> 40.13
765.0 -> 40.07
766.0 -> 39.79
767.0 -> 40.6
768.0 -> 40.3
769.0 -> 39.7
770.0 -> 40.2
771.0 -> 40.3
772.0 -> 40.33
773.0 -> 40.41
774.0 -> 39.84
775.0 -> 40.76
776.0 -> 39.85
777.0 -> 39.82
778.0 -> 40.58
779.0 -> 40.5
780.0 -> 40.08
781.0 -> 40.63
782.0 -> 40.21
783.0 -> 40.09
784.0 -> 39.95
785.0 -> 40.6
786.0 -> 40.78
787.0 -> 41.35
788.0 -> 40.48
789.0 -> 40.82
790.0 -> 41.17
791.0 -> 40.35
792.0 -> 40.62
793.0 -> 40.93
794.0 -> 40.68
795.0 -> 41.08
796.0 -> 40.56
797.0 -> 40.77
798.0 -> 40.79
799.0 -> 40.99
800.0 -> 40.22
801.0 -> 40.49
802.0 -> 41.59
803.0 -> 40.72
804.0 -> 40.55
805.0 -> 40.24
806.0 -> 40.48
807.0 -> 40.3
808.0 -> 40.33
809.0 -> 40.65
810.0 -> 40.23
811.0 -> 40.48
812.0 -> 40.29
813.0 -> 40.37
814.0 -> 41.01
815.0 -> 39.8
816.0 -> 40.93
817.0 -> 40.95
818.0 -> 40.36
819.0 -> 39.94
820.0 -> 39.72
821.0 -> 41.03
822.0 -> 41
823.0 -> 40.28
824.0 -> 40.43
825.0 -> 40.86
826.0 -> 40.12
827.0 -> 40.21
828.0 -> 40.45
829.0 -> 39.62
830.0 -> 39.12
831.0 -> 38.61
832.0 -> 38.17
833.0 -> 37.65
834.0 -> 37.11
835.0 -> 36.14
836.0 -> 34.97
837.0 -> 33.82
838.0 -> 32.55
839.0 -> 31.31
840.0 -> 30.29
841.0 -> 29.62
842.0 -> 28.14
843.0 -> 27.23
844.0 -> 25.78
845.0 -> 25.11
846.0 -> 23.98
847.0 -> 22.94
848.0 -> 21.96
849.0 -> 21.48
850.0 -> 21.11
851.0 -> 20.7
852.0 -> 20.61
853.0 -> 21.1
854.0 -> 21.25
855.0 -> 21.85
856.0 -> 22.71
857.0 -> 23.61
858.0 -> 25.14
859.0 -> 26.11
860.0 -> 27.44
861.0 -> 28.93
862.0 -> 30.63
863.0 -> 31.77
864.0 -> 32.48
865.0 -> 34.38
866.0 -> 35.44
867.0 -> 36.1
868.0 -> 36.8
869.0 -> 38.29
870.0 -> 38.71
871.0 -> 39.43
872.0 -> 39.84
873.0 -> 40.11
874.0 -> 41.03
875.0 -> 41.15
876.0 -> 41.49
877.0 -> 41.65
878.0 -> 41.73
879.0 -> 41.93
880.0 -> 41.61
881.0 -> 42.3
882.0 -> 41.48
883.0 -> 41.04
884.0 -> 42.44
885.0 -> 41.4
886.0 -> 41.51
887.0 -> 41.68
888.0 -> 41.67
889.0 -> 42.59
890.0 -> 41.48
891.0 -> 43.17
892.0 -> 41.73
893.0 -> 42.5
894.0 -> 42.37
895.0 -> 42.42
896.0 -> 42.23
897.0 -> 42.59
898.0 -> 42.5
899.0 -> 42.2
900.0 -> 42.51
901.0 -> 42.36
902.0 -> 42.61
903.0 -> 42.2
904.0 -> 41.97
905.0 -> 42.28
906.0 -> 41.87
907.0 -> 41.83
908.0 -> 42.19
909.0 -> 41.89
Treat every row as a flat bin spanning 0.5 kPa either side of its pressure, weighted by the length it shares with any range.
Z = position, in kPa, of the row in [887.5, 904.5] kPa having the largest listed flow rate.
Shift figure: 891.0 kPa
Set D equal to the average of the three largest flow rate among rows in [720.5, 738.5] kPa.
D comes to 40.2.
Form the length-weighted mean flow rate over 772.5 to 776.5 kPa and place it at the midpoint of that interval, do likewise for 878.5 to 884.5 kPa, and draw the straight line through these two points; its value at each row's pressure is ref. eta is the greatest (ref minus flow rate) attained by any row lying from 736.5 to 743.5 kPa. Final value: 8.2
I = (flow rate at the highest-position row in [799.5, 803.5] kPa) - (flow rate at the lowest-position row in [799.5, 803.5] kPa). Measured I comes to 0.5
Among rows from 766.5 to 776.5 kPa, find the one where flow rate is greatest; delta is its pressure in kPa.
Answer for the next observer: 775.0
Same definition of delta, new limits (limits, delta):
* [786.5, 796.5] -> 787.0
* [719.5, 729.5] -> 728.0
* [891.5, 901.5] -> 897.0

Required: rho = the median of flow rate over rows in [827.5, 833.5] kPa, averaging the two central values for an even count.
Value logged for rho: 38.9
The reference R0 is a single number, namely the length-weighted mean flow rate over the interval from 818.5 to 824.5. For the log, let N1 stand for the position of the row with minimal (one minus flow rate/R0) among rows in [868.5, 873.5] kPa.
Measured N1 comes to 873.0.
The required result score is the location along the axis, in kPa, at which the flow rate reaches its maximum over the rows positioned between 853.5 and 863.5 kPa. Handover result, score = 863.0 kPa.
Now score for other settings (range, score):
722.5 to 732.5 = 728.0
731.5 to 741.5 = 736.0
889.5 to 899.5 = 891.0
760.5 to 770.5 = 767.0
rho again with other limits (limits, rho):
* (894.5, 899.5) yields 42.4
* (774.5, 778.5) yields 40.2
